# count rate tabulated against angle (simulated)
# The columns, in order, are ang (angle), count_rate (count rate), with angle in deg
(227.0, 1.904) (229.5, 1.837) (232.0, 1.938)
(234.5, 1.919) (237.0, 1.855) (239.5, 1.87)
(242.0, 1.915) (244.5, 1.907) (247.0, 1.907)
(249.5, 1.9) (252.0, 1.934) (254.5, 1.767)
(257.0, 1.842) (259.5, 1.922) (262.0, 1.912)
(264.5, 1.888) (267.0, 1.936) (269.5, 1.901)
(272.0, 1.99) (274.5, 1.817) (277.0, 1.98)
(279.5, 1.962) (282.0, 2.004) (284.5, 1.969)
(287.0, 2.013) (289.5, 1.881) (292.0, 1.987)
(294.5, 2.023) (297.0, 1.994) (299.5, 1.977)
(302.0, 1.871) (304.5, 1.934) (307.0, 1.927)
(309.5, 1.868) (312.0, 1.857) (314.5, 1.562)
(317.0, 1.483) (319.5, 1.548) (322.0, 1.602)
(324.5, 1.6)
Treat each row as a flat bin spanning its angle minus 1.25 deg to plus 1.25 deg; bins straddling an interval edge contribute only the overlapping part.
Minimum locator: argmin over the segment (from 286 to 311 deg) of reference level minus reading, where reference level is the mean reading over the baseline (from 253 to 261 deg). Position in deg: 294.5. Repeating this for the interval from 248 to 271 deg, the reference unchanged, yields 267.0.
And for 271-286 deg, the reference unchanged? 282.0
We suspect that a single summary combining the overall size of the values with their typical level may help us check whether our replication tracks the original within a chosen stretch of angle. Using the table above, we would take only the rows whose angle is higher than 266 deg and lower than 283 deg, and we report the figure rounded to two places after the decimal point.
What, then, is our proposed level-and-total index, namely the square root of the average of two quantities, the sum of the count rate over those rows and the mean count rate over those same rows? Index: 2.79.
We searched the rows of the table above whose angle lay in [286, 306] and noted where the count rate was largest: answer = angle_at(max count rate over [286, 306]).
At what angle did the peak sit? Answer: 294.5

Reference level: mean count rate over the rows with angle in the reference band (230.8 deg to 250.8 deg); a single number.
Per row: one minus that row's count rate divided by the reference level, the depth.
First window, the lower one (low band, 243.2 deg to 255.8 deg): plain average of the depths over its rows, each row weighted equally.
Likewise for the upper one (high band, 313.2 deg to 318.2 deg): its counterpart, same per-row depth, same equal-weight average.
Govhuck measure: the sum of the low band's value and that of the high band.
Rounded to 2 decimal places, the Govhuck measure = 0.21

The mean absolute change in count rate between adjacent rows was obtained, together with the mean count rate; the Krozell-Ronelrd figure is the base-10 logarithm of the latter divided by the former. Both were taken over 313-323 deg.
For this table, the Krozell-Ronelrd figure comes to 1.4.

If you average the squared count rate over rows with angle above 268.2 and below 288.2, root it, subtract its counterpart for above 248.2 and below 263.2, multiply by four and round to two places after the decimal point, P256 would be 0.30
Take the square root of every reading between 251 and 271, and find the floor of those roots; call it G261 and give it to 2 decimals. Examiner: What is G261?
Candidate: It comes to 1.33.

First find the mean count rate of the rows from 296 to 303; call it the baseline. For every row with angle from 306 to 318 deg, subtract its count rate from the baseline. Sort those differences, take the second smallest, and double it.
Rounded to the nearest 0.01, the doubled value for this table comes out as 0.16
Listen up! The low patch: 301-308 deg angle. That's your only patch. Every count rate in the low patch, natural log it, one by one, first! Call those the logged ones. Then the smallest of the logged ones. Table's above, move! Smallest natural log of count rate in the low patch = 0.626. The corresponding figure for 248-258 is 0.569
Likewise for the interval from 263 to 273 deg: 0.636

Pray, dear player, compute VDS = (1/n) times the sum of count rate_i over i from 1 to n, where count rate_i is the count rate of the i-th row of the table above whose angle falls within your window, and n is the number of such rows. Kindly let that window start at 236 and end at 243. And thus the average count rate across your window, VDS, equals 1.88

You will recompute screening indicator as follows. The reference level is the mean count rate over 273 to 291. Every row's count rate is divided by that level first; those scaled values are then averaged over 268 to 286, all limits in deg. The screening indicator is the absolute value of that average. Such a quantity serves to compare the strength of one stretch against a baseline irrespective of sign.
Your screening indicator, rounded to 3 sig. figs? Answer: 1.00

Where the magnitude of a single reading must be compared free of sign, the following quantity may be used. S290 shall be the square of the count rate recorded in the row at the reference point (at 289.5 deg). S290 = 3.5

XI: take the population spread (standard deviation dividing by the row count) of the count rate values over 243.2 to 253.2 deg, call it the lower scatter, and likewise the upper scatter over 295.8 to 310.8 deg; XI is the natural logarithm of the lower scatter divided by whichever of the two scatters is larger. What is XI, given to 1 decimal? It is -1.3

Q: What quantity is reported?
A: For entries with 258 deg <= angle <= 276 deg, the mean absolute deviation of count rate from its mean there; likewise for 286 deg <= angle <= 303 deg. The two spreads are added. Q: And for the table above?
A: 0.085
